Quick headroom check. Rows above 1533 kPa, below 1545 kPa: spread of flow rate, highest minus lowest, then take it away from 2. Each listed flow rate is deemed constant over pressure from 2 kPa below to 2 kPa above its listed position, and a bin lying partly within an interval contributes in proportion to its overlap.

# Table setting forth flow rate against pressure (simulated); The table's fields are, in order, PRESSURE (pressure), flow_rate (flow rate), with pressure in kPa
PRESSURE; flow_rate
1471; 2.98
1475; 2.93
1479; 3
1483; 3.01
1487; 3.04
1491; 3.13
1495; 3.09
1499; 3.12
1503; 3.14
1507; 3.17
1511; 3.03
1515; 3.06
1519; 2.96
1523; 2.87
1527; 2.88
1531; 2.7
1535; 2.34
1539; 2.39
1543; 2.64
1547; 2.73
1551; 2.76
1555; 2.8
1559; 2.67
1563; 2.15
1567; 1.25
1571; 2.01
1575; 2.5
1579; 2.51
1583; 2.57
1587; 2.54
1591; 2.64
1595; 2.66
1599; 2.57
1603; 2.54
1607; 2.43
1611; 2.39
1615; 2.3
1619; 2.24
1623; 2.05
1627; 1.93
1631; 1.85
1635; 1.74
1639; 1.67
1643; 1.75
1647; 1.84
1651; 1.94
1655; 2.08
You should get 1.70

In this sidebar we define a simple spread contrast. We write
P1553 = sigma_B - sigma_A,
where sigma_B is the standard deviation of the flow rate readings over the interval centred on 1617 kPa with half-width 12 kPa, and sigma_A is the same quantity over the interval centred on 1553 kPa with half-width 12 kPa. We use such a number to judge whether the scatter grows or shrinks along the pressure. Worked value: 0.0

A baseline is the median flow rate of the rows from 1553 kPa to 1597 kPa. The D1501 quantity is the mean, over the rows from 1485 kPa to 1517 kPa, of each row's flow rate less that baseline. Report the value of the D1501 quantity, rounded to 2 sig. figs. 0.56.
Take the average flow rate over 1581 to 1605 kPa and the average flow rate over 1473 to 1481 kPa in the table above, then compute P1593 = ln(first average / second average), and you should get -0.14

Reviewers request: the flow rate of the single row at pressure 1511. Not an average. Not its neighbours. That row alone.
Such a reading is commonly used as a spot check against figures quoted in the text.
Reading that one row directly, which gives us 3.03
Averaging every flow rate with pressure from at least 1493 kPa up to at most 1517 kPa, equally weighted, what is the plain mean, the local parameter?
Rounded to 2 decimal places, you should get 3.10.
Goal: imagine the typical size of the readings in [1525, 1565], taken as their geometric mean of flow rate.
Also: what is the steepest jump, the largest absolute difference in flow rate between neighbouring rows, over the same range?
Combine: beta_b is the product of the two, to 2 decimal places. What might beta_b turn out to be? 1.35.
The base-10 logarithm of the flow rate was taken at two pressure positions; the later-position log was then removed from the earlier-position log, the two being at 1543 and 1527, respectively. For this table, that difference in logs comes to 0.038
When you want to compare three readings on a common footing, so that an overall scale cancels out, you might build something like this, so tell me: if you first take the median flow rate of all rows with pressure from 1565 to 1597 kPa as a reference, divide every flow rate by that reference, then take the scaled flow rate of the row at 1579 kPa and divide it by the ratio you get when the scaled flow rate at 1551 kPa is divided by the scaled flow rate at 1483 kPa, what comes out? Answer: 1.08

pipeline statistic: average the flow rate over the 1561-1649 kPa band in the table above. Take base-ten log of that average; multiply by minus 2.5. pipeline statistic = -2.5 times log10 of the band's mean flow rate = -0.85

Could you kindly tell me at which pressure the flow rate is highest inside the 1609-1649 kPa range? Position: 1611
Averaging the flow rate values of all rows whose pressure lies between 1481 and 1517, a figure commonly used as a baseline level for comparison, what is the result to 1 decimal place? 3.1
